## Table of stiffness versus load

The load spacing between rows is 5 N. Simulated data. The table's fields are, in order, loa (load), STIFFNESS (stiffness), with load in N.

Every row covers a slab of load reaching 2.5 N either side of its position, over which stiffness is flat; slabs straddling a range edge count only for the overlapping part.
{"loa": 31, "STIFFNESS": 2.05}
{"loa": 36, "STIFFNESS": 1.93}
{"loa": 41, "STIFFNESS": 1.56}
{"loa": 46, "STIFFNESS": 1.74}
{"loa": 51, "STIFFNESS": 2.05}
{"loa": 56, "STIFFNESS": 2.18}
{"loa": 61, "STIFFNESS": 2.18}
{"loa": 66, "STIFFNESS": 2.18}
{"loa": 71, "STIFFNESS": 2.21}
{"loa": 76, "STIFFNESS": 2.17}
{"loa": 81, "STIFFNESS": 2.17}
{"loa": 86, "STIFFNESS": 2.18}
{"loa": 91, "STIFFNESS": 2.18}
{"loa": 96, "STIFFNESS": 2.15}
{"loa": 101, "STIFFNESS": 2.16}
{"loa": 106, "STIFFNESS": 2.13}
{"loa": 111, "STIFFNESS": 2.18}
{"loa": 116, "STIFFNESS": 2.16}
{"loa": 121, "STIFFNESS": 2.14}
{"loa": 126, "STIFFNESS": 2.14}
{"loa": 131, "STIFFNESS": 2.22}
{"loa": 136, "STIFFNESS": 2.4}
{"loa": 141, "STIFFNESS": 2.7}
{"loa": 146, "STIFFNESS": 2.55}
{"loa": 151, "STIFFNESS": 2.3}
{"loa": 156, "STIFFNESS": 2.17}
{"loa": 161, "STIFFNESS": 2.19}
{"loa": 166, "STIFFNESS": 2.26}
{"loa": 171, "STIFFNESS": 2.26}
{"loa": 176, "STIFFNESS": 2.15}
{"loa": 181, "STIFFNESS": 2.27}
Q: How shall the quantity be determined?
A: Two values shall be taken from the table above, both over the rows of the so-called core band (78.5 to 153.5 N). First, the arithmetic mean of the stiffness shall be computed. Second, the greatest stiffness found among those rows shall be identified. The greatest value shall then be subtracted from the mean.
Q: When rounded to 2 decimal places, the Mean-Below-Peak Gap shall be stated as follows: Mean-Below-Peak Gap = -0.45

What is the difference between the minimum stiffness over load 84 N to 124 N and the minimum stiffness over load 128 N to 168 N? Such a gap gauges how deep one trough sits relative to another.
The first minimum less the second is -0.04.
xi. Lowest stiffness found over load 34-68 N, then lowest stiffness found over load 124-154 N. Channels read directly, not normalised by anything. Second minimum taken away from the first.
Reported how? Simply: -0.580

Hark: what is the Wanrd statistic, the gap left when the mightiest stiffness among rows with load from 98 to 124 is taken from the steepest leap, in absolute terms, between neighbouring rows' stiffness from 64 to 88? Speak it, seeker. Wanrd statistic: -2.14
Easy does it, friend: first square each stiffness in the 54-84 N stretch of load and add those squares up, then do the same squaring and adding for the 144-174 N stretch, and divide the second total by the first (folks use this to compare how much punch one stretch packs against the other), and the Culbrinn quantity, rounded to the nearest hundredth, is 1.10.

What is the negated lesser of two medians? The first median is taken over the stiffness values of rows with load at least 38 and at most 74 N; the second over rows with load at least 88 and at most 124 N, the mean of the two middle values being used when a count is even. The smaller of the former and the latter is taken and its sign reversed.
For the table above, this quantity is -2.16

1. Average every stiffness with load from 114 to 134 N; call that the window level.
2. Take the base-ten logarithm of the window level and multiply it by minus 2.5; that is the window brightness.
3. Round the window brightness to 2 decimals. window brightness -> -0.84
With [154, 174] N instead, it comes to -0.87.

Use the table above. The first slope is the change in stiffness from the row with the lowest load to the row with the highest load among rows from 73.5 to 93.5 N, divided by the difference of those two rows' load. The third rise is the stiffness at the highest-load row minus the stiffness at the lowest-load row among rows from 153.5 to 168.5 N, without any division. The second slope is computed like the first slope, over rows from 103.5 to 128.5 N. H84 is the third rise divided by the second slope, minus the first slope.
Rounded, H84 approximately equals 180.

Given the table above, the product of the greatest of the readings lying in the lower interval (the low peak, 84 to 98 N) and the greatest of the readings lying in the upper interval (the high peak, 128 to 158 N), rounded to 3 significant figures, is 5.89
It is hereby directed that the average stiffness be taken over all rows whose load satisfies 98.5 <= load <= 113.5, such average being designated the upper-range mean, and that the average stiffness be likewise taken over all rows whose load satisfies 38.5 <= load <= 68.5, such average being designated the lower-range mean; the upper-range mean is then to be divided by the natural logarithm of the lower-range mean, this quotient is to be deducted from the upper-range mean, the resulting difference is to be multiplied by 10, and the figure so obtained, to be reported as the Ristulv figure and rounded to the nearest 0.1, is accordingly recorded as -10.0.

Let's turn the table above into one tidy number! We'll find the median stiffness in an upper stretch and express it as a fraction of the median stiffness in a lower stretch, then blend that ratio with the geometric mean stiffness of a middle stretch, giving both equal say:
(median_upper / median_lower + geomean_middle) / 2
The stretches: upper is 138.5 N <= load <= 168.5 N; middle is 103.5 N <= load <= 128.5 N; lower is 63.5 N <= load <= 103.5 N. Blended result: 1.60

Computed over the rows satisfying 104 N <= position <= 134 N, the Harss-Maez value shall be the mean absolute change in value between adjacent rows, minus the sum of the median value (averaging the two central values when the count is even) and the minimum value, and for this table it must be -4.246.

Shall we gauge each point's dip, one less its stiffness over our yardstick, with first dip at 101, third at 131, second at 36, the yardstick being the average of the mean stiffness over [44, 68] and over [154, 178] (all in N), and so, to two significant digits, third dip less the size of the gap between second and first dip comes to -0.15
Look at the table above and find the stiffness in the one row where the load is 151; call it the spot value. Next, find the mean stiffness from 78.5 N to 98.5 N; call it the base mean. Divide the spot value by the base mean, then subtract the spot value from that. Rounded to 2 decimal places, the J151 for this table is -1.24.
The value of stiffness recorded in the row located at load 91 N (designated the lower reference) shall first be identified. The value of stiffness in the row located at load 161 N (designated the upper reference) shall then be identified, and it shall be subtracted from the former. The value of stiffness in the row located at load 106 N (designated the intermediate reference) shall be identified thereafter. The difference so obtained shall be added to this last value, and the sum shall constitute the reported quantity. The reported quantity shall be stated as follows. 2.1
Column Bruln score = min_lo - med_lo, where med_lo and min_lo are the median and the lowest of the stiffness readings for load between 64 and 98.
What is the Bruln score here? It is -0.030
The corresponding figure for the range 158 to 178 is -0.075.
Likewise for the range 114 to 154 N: -0.120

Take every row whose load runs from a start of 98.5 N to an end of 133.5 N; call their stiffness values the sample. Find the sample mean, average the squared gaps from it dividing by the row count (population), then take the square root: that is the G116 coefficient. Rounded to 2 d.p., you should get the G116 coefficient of 0.03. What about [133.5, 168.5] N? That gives 0.18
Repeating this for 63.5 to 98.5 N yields 0.02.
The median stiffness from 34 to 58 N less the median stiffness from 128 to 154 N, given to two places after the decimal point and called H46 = -0.47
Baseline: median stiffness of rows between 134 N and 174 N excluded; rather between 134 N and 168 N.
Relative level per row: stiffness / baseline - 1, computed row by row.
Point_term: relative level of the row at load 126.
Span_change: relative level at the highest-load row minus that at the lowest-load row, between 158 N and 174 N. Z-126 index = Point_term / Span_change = -2.3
